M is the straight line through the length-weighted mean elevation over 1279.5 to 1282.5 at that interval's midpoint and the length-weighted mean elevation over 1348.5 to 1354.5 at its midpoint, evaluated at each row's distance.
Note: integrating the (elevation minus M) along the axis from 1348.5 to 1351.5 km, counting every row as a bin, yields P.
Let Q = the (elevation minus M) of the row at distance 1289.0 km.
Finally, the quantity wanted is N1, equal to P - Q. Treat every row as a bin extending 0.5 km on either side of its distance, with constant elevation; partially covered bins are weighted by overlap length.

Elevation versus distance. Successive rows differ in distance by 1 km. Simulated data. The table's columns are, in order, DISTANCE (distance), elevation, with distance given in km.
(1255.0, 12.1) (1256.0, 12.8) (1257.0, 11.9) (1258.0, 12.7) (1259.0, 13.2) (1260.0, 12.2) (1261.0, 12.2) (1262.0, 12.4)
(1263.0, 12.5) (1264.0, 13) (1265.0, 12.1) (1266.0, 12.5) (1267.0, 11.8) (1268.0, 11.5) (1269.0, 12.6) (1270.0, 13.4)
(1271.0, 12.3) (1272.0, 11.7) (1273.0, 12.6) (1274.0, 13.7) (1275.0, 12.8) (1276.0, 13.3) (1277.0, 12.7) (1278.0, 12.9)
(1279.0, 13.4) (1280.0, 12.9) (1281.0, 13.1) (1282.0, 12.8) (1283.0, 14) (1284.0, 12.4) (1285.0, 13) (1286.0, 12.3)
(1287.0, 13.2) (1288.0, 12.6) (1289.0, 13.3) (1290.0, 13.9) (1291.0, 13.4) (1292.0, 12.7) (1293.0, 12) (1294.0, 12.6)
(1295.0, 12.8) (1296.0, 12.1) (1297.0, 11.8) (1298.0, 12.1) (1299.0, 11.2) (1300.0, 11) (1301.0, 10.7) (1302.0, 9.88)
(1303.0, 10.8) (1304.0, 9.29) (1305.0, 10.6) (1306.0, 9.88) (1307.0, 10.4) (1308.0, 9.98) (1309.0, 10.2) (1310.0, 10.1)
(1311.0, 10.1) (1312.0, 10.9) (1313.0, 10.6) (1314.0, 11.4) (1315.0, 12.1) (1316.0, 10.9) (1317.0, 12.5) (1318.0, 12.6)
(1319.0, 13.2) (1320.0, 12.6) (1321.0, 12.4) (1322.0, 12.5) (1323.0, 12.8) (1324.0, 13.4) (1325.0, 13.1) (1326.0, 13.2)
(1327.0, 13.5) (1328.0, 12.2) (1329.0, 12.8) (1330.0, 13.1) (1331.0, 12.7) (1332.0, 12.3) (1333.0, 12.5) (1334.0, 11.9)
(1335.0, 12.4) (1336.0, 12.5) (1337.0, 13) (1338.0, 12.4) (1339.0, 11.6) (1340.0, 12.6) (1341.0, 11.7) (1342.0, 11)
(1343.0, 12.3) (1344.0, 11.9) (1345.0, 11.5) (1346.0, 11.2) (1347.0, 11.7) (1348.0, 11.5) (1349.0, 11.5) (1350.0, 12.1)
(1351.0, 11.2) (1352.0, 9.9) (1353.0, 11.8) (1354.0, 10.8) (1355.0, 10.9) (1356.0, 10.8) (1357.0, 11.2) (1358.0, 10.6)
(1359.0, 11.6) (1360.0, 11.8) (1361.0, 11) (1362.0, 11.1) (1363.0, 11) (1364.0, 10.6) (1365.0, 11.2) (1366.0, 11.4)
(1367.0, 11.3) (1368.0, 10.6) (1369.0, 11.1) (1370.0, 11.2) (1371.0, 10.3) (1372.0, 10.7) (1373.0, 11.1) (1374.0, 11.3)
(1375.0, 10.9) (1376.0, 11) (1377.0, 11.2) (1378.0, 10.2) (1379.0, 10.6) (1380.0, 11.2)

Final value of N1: 0.5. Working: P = 1.0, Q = 0.56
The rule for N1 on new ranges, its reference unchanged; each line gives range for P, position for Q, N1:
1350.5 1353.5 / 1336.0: -1.6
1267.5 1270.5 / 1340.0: -3.3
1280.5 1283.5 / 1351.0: 1.2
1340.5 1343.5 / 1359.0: 0.1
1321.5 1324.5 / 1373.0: 2.6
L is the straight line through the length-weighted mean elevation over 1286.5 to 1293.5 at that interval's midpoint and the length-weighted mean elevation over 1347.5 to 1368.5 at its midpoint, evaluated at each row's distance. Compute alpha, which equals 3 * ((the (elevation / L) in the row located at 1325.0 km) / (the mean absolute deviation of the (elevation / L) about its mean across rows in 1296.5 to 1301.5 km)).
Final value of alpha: 94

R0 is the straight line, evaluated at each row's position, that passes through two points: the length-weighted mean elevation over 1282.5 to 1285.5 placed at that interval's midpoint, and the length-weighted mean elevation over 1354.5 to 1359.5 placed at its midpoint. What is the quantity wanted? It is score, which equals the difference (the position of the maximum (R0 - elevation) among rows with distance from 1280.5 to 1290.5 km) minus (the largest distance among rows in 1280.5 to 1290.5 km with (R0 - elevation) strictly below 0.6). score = -4 km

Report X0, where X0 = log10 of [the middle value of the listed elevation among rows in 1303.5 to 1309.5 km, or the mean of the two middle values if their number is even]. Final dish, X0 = 1.00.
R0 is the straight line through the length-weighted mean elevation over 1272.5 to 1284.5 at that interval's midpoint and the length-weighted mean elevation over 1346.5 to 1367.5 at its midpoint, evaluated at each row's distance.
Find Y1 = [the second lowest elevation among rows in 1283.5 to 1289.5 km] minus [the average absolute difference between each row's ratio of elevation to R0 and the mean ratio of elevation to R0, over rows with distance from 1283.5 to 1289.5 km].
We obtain 12.4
